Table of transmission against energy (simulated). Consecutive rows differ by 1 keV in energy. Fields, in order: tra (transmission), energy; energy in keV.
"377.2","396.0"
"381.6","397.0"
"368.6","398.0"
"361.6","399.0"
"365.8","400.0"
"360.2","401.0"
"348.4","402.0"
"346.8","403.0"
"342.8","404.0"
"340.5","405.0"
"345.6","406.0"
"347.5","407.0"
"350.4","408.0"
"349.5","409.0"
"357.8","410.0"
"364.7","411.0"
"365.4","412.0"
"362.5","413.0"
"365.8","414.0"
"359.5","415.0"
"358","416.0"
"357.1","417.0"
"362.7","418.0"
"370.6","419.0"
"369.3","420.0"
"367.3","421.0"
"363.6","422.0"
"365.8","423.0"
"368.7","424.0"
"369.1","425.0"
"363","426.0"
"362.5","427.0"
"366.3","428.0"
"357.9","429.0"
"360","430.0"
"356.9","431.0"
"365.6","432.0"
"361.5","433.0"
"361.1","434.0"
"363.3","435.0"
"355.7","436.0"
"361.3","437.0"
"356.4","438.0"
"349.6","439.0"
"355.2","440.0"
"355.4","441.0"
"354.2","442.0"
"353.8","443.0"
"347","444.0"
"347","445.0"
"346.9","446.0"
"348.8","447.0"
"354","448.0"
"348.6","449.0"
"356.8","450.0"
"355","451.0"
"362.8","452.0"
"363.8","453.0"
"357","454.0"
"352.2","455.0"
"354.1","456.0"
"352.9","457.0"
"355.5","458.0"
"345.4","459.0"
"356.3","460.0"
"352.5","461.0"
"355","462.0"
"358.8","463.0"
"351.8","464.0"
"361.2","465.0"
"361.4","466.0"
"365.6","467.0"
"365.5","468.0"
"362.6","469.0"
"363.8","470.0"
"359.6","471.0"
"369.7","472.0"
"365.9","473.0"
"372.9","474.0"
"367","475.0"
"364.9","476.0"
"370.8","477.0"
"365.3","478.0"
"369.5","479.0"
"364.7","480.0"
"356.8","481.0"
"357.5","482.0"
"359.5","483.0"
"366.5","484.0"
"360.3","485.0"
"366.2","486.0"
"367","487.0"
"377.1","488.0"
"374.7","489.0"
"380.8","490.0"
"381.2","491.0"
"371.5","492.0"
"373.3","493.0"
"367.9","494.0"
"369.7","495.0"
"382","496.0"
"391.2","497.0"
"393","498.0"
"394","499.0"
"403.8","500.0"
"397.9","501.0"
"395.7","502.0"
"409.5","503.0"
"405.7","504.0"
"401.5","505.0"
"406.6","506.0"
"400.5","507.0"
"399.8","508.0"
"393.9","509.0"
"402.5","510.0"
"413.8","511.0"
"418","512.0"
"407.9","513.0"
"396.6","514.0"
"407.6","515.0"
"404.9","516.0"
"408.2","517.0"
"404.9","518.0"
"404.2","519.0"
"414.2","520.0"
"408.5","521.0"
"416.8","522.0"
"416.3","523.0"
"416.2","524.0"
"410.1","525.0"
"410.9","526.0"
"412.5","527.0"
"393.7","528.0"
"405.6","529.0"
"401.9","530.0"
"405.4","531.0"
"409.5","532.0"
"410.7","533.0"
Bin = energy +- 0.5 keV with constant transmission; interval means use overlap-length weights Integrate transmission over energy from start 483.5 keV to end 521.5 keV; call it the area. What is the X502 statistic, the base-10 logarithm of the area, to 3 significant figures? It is 4.17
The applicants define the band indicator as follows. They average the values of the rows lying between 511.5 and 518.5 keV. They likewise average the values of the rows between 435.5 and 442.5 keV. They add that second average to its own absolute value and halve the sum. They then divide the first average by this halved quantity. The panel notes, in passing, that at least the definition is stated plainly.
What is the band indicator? 1.14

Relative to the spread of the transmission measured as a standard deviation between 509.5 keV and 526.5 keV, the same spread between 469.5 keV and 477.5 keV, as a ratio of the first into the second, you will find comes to 0.7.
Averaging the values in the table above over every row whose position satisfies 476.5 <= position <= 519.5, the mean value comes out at 387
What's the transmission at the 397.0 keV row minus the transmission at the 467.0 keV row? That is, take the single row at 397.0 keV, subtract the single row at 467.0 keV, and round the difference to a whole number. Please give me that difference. 16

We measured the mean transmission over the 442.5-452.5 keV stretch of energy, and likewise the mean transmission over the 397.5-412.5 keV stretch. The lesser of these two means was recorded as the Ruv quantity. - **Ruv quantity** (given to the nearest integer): 352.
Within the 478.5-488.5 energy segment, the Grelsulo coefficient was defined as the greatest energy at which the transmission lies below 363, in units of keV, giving 485.0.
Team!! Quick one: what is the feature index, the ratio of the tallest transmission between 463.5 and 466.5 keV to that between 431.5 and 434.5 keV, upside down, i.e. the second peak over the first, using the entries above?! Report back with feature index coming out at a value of 1.01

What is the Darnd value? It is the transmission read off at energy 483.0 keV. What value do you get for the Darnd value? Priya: 359.5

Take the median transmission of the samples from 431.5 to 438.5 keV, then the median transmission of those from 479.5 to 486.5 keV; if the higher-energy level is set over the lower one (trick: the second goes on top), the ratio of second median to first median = 1.00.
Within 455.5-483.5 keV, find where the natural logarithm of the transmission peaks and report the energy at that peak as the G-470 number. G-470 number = 474.0 keV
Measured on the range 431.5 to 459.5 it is 432.0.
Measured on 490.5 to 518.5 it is 512.0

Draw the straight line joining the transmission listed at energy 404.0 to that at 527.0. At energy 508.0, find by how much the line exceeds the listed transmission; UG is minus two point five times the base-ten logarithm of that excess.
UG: -0.7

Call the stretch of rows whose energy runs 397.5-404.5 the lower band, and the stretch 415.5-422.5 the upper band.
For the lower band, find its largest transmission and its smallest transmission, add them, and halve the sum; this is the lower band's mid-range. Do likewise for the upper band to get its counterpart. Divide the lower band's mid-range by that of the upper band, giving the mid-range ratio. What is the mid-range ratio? 0.98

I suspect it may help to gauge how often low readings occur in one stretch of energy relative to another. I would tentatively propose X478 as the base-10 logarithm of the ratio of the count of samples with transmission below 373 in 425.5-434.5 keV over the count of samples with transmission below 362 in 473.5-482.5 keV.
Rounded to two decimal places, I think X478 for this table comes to 0.65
